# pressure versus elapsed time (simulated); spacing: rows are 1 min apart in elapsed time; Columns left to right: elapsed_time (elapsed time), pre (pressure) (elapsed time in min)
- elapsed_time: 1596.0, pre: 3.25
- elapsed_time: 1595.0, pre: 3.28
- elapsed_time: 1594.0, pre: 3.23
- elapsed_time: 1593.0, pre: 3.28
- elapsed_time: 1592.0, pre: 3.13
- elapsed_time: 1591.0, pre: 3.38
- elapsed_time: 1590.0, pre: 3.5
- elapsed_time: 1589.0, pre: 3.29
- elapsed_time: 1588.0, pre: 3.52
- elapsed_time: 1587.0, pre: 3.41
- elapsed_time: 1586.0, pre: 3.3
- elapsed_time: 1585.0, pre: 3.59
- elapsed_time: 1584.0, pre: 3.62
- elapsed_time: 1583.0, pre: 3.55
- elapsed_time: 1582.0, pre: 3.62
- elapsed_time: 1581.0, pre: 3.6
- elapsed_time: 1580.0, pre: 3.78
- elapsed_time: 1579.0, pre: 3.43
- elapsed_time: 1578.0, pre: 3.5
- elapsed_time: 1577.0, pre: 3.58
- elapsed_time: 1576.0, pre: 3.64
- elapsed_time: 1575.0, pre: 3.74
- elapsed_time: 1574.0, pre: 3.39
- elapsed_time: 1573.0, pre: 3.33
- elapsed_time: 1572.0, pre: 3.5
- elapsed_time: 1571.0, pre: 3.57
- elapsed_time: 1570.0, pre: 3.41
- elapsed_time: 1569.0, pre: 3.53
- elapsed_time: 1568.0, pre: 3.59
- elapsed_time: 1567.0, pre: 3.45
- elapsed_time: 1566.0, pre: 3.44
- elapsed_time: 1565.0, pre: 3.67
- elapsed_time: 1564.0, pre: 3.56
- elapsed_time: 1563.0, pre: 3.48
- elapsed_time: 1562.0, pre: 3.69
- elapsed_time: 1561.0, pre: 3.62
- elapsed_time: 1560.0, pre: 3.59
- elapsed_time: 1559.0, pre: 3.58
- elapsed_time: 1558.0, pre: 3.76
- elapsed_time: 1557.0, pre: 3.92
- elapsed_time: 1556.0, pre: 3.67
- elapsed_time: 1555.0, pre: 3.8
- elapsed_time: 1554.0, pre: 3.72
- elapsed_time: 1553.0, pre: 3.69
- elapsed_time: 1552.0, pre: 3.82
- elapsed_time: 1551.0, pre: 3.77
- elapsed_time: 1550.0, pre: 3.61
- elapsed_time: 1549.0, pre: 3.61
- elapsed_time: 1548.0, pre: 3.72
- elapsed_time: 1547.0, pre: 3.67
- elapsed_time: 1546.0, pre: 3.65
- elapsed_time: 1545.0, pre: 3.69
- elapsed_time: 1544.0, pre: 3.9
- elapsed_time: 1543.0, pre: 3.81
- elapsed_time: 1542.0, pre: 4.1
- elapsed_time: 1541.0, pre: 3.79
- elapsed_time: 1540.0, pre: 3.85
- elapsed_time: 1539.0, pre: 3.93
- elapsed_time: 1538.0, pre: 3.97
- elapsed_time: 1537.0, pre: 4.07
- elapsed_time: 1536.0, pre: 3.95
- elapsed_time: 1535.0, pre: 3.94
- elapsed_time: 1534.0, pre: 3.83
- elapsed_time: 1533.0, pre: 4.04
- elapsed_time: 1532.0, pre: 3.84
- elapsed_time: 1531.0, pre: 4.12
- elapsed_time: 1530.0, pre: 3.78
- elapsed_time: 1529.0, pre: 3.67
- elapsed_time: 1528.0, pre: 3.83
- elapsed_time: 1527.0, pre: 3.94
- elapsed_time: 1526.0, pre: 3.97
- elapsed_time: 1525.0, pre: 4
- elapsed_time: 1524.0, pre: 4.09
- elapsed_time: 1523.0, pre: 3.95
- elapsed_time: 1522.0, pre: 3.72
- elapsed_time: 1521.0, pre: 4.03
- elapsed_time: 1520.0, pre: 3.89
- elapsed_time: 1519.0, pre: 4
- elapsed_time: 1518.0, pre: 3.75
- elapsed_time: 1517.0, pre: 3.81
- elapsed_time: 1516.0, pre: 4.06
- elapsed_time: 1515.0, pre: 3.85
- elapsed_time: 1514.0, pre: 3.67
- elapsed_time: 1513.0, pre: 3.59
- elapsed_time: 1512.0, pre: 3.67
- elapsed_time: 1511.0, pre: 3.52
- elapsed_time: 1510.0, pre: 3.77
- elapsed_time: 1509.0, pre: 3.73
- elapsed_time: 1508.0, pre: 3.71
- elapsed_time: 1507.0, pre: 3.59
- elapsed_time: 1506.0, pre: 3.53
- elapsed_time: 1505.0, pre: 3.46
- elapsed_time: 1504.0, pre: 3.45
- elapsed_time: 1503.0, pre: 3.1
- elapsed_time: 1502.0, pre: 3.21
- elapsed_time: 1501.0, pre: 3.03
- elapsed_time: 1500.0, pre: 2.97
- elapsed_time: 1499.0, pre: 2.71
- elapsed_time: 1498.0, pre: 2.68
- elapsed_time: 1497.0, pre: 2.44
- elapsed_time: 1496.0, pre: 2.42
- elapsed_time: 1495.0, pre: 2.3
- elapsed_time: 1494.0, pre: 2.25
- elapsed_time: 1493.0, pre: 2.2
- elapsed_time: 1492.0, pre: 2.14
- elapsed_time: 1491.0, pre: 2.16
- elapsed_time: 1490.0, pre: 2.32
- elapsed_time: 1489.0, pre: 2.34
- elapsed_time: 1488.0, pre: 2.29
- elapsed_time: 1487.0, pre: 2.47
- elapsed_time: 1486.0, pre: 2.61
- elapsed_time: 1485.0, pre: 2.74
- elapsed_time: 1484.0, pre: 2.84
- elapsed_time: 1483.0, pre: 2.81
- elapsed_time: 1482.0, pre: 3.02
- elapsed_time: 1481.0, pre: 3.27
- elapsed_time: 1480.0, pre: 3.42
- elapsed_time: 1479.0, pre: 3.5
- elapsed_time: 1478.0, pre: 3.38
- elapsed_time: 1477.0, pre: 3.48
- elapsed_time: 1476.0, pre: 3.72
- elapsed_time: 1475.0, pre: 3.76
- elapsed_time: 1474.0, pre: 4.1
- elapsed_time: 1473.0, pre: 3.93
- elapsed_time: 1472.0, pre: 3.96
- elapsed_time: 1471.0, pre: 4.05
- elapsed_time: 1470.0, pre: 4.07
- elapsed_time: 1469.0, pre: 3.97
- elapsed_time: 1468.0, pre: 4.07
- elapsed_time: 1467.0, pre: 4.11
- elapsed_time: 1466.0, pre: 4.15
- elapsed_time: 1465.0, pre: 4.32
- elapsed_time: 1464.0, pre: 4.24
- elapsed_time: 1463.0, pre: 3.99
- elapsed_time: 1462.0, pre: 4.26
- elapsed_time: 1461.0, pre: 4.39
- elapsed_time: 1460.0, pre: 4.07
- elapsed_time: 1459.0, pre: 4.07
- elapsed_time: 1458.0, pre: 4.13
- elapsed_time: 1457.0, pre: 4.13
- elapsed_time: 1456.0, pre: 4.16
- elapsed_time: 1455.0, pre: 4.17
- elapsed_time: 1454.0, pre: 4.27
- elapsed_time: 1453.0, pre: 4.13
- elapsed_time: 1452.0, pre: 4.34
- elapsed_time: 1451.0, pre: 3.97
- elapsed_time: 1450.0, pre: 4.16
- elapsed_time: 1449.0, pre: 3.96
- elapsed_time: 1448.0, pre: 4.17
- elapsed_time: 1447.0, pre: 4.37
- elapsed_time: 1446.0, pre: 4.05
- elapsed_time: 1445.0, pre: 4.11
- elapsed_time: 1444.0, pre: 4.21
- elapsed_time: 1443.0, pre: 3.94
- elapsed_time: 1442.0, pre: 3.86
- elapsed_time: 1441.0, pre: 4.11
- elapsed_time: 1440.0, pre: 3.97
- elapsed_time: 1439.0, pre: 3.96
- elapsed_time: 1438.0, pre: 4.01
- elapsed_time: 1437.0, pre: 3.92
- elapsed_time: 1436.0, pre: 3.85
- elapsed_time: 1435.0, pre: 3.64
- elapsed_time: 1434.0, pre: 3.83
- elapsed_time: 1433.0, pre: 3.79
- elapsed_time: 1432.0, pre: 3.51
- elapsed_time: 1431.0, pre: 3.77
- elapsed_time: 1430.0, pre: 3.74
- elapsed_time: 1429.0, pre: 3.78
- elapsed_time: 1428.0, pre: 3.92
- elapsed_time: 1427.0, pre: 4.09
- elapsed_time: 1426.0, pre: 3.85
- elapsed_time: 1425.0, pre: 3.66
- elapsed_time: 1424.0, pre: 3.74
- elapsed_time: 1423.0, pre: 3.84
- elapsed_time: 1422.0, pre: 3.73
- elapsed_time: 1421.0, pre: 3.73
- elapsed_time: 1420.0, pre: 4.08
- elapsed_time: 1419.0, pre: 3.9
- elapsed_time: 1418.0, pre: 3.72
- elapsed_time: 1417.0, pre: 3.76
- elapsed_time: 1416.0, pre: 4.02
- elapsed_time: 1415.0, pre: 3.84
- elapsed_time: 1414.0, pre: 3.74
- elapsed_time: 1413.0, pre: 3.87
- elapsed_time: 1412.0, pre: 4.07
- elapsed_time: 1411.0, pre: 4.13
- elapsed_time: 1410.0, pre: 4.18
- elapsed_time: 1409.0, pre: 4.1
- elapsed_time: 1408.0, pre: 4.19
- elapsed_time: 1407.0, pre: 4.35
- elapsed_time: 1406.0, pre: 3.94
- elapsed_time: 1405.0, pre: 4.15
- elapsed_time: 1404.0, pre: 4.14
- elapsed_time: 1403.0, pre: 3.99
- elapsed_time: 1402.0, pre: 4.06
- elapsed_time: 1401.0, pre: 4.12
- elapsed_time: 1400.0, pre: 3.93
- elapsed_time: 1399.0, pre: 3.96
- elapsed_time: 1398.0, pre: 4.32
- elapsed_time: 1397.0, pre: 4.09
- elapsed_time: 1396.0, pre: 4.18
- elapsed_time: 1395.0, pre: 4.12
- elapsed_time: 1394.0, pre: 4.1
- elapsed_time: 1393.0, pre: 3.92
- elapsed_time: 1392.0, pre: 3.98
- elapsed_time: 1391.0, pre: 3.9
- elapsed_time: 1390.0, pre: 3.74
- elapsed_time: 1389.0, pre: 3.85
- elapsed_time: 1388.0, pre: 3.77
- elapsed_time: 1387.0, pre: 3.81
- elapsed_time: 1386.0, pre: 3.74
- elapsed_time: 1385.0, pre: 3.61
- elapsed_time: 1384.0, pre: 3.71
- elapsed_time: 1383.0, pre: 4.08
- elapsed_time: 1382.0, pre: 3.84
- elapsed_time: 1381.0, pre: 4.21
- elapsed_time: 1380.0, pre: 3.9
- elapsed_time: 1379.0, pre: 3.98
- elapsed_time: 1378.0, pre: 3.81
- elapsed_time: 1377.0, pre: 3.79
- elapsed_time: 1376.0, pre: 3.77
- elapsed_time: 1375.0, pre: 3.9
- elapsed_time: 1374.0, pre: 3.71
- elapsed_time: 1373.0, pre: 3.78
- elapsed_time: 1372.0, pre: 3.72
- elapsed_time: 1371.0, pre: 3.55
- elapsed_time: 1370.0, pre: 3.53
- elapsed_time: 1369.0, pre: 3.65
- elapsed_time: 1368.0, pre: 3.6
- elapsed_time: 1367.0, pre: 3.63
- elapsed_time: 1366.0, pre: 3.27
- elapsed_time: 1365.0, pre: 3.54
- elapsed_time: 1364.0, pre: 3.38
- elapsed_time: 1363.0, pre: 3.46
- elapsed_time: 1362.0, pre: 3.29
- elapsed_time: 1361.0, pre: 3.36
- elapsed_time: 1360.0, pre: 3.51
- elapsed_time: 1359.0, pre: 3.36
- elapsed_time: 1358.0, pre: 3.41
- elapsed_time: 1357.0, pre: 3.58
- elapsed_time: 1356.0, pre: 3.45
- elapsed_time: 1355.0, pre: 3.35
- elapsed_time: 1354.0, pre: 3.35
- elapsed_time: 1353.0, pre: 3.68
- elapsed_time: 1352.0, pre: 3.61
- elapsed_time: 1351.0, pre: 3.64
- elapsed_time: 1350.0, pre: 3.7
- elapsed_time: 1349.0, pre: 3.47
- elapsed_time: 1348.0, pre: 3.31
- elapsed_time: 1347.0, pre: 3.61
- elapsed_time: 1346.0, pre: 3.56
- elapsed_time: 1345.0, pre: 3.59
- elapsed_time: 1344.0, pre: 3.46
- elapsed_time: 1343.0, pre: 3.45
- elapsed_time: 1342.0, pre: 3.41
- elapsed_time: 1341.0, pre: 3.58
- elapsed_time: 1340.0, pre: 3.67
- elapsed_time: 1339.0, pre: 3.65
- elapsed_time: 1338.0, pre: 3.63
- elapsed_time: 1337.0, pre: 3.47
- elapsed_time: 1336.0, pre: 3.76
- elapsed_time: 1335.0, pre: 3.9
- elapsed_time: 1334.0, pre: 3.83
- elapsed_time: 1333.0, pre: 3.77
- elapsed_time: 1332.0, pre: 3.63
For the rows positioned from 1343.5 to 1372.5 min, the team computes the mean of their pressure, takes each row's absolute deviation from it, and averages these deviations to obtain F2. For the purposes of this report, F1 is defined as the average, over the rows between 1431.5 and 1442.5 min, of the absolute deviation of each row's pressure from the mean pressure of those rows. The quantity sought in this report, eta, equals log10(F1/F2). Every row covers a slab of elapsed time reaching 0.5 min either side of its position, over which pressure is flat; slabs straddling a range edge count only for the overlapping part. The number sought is 0.04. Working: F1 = 0.123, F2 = 0.113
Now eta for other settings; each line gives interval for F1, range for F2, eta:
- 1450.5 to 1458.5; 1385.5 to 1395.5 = -0.18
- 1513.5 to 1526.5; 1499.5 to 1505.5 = -0.17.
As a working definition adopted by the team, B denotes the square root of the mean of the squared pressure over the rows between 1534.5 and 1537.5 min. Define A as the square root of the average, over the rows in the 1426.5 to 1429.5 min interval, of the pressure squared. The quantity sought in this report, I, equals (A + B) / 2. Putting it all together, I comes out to 3.96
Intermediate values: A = 3.93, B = 4.0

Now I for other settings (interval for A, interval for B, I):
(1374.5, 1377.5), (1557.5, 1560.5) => 3.73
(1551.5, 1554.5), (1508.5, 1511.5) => 3.71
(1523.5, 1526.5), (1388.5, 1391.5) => 3.93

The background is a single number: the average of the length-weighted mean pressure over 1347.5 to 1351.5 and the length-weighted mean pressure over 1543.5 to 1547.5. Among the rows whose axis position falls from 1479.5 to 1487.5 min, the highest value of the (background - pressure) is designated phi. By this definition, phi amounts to 1.16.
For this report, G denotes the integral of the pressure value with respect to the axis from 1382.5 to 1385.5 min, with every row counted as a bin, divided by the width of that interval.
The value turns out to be 3.8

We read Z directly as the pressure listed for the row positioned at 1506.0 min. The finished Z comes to 3.53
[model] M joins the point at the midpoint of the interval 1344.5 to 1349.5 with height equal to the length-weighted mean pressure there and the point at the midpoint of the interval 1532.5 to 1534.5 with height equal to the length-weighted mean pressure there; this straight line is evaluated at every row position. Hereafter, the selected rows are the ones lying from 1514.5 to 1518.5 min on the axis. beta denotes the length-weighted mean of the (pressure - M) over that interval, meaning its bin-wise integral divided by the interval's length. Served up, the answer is 0.0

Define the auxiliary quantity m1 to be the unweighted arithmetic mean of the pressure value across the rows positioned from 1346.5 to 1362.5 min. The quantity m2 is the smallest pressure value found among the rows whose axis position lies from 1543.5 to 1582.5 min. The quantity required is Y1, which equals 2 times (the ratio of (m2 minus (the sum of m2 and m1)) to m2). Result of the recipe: -2.09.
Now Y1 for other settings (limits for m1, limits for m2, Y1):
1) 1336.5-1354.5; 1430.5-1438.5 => -2.02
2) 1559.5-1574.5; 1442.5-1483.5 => -2.51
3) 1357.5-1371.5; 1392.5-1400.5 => -1.77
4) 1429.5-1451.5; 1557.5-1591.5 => -2.40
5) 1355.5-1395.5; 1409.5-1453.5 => -2.11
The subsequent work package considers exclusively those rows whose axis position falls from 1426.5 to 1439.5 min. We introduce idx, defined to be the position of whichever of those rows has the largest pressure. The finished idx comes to 1427.0 min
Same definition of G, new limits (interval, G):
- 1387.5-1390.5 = 3.8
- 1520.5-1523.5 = 3.9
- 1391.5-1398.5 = 4.1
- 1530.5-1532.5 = 4.0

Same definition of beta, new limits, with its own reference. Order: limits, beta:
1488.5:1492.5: -1.6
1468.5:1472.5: 0.2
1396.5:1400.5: 0.4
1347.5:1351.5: 0.0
